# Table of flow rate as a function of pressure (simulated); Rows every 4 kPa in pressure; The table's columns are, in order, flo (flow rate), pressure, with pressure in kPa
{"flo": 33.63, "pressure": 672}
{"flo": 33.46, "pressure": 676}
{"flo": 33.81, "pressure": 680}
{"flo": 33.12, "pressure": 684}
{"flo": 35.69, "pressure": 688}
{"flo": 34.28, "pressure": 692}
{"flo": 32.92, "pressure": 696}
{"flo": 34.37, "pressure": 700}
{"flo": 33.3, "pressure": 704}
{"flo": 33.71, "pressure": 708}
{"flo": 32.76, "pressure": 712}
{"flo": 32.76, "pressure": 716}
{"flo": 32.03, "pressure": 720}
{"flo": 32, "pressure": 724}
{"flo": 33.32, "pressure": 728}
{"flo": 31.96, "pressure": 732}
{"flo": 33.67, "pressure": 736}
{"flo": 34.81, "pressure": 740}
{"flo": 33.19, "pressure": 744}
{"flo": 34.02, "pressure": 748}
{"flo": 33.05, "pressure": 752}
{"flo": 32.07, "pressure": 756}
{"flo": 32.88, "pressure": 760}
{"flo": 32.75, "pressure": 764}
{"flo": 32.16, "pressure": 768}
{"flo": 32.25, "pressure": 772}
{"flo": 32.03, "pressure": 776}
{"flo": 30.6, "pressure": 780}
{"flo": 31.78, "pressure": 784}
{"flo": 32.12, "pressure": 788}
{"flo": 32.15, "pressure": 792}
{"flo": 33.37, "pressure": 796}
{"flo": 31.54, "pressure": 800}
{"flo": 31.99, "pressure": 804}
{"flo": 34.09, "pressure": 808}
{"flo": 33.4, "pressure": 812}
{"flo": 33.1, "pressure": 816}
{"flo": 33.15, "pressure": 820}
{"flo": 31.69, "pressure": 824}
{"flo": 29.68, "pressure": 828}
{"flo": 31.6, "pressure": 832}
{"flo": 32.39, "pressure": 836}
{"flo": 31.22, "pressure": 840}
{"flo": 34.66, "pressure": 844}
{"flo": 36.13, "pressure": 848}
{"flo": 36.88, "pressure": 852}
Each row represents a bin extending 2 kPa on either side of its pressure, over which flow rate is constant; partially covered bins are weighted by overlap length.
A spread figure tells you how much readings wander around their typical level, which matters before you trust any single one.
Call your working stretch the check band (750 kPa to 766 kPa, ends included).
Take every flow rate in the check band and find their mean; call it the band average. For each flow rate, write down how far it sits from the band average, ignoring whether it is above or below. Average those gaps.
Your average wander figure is 0.31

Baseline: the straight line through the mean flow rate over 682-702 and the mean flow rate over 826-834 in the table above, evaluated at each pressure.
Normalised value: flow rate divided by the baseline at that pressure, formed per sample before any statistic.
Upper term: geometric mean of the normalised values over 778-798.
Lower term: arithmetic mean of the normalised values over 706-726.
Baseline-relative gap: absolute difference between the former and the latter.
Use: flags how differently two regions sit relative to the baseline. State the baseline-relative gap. 0.034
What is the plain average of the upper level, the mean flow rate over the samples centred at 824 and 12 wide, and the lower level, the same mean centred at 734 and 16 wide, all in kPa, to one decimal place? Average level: 32.5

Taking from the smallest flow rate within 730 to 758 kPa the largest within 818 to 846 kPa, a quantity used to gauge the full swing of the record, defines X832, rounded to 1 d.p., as -2.7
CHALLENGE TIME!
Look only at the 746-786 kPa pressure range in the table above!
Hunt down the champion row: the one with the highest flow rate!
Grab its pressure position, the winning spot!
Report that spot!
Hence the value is 748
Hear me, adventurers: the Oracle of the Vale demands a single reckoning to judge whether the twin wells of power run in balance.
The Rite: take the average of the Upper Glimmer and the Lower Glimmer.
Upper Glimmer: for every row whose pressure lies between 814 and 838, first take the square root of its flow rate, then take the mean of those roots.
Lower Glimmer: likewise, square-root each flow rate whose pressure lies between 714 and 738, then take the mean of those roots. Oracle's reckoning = 5.68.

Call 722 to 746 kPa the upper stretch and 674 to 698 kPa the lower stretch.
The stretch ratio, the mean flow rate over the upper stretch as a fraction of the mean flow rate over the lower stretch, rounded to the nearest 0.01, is 0.98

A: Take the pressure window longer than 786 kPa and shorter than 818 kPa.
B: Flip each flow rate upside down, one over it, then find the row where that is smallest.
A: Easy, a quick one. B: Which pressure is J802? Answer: 808 kPa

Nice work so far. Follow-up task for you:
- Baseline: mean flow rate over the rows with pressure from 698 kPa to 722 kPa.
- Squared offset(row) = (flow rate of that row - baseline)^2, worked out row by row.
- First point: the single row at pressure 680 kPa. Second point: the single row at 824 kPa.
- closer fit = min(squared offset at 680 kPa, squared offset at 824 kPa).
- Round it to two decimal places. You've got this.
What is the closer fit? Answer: 0.43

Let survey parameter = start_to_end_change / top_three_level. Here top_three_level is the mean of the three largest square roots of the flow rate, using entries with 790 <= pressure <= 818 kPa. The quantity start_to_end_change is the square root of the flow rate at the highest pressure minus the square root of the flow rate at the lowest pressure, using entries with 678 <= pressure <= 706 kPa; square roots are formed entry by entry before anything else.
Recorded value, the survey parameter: -0.008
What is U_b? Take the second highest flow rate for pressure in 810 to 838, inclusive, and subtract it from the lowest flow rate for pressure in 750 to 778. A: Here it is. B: -1.1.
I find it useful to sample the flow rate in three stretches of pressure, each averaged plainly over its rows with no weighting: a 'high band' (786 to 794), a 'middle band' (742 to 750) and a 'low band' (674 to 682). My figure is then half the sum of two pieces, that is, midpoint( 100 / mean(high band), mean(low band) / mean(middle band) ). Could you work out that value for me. 2.056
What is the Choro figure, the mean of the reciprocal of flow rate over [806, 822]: 0.0299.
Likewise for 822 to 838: 0.0319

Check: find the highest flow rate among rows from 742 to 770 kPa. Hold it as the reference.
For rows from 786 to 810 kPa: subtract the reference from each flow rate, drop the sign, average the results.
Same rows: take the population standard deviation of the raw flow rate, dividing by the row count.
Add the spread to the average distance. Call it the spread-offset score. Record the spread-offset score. 2.4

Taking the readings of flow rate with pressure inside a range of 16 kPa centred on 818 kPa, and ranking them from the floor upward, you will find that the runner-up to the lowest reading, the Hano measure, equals 33.1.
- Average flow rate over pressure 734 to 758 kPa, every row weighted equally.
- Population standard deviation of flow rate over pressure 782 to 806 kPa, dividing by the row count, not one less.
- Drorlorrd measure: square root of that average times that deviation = 4.4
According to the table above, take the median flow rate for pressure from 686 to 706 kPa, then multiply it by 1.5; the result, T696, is 51.4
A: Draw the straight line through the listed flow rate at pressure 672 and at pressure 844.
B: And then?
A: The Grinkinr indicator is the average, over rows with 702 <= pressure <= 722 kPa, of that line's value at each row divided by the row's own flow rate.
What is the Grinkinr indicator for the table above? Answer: 1.03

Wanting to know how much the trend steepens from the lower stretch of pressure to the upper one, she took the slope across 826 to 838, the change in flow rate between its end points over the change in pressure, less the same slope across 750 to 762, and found 0.36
